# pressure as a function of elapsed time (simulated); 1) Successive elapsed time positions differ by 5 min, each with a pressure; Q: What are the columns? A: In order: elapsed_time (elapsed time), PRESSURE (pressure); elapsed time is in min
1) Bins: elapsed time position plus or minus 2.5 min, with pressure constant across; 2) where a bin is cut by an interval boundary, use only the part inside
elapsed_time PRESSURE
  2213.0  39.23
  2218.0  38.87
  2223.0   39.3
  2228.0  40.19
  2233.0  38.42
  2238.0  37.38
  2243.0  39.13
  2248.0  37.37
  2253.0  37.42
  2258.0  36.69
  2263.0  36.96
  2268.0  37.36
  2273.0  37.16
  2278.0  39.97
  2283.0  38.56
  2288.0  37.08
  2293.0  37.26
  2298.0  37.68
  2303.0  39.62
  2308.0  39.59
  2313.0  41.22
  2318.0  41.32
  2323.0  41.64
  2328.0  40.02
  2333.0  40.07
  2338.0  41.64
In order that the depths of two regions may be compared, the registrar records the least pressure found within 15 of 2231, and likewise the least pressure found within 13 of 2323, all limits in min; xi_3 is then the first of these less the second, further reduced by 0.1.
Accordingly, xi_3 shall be -3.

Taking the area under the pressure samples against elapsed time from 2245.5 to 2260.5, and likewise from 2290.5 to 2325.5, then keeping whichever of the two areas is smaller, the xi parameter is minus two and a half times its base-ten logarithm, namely -6.9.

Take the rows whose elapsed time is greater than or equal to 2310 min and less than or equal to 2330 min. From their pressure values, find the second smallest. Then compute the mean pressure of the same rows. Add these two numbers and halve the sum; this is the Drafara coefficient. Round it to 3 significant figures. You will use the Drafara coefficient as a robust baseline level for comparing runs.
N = 41.1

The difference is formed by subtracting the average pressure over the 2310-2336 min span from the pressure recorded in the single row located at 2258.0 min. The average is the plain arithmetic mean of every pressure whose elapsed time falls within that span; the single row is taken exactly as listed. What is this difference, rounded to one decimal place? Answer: -4.2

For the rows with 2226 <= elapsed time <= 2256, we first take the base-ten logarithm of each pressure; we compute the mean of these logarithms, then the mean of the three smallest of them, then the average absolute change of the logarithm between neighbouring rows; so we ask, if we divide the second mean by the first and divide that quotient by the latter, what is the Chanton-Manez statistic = 69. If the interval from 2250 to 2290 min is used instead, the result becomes 84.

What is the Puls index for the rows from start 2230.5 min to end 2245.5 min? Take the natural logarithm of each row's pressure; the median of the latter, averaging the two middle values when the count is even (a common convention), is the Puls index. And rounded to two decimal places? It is 3.65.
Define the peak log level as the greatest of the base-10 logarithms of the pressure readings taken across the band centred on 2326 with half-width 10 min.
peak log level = 1.62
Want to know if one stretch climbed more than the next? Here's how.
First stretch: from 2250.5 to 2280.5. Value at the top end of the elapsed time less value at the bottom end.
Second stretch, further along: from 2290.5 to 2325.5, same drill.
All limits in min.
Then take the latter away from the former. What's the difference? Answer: -1.8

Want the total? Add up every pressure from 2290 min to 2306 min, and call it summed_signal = 115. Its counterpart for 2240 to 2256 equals 114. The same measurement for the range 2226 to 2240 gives 116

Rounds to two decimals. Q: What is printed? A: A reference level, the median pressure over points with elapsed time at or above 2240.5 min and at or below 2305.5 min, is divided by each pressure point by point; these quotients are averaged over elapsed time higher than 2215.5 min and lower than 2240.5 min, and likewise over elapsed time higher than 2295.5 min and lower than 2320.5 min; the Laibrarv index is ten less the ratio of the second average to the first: 9.03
